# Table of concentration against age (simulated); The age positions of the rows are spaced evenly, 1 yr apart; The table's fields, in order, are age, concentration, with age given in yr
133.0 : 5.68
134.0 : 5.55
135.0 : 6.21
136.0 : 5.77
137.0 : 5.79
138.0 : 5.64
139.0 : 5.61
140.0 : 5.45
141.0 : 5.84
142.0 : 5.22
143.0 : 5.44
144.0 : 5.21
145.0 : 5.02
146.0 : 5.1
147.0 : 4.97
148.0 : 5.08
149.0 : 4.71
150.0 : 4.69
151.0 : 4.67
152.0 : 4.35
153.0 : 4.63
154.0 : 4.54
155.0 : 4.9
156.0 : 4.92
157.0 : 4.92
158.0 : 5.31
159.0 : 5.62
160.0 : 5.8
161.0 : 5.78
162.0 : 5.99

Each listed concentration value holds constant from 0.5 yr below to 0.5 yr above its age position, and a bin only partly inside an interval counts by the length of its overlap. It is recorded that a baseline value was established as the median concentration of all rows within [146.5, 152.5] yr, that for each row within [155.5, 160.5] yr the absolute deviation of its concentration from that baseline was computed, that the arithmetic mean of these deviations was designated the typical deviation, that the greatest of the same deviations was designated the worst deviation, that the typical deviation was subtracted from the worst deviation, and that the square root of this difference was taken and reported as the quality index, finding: 0.70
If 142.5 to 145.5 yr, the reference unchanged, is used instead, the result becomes 0.47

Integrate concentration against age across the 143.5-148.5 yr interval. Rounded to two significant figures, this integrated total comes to 25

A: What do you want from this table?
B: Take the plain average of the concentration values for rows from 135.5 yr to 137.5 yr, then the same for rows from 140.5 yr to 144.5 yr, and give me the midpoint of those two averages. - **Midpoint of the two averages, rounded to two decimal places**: 5.60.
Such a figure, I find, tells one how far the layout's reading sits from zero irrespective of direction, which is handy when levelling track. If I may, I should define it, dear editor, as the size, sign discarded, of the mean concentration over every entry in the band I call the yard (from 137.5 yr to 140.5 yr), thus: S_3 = 5.57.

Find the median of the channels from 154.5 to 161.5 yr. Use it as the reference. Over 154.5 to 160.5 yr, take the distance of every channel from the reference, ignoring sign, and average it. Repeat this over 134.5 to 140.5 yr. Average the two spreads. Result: 0.383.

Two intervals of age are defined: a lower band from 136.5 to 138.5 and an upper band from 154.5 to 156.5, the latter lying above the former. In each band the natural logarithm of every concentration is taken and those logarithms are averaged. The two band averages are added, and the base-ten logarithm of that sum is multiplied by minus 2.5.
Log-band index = -1.31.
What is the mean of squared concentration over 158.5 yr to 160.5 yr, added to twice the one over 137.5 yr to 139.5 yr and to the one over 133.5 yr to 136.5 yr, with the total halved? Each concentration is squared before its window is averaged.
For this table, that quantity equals 65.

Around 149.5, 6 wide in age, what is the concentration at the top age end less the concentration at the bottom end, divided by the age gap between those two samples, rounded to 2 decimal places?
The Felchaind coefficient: -0.12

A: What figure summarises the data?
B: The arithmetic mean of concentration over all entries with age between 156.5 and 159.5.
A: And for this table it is 5.3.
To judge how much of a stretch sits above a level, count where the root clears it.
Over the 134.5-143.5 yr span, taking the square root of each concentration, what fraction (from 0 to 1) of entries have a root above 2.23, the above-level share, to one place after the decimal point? 1.0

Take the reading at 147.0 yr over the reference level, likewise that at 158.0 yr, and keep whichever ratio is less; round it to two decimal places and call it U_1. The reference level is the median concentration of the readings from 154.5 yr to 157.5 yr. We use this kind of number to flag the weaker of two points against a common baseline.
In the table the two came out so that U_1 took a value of 1.01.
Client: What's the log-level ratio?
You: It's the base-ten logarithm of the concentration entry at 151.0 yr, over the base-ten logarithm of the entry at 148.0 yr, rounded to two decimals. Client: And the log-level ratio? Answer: 0.95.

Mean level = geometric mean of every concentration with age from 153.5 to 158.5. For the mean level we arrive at 4.9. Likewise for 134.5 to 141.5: 5.8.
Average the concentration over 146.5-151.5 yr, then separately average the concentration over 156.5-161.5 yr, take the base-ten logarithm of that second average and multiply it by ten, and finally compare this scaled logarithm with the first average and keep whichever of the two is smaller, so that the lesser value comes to 4.8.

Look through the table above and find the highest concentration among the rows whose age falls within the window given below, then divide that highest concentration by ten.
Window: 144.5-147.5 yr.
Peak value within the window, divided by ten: 0.51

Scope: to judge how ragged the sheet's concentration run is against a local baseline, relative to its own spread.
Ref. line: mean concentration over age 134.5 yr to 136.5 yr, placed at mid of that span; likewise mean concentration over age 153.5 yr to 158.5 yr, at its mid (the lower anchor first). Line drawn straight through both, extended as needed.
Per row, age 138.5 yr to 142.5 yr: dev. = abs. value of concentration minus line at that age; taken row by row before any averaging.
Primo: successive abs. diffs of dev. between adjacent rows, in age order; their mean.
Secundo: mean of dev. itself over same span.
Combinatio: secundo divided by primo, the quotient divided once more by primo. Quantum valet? 7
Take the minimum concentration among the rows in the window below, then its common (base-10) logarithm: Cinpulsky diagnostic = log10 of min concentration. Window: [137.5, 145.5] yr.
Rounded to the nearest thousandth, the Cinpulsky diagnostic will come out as 0.701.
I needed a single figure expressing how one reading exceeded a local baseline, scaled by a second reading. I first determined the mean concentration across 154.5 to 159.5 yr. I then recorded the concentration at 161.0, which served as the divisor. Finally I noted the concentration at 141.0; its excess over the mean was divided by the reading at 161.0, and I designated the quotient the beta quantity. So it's 0.12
